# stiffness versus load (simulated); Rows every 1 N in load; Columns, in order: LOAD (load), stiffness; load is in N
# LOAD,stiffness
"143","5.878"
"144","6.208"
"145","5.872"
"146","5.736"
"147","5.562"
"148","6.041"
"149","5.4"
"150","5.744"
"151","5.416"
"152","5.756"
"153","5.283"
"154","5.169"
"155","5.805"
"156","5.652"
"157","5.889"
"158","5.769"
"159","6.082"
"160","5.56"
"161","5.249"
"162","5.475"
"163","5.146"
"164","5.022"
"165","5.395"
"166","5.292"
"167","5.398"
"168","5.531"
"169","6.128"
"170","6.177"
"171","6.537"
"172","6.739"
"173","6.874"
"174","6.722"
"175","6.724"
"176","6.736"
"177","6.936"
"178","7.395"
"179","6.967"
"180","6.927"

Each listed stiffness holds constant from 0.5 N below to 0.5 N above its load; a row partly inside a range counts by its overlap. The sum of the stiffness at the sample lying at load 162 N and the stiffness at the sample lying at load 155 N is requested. 11.3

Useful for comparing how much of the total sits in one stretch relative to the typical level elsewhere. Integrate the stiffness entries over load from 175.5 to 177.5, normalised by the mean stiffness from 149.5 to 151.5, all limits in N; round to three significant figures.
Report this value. 2.45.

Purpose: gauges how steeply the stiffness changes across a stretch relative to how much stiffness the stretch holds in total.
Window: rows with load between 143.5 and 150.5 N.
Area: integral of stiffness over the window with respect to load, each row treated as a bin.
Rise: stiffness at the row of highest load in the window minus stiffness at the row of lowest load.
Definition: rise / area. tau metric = -0.011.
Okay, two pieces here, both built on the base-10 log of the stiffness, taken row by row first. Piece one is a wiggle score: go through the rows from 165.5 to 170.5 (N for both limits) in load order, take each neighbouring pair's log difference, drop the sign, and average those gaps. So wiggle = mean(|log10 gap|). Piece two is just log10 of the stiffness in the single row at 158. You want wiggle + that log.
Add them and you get 0.778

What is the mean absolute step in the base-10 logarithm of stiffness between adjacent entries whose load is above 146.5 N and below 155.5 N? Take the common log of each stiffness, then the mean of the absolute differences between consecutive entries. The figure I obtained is 0.033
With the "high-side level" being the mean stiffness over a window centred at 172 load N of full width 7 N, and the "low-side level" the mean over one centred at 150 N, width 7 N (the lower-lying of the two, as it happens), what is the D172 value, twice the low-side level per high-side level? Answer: 1.71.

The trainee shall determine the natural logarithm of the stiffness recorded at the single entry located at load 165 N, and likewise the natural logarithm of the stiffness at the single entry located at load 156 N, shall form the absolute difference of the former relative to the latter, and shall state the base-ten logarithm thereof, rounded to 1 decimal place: -1.3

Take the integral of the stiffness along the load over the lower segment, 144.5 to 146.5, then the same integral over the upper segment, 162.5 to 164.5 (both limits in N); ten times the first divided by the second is 11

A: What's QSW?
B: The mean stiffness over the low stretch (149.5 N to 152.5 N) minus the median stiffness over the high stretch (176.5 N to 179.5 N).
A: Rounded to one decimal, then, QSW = -1.3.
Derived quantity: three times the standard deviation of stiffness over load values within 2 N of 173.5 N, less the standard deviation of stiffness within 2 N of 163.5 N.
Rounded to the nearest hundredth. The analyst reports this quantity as 0.01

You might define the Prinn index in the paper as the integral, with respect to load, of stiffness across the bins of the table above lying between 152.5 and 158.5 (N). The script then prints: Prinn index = 33.6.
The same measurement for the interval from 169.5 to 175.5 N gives 39.8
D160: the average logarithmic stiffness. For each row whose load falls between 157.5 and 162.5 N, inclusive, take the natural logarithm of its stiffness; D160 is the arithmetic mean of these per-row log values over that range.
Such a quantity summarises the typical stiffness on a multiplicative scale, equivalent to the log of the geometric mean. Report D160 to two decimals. 1.73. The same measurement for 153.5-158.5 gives 1.73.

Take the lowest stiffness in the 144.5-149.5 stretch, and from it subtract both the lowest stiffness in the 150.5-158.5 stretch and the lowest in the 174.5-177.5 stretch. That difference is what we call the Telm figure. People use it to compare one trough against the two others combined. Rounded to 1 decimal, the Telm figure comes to -6.5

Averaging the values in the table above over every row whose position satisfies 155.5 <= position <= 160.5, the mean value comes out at 5.8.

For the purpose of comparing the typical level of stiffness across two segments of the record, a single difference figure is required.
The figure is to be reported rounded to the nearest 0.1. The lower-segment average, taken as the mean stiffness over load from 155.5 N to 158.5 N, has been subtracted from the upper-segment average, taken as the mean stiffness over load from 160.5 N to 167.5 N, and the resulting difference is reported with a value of -0.5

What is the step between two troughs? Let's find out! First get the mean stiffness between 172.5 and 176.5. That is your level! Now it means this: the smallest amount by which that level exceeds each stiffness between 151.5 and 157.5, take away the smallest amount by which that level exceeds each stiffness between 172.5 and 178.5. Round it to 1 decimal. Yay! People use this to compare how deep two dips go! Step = 1.5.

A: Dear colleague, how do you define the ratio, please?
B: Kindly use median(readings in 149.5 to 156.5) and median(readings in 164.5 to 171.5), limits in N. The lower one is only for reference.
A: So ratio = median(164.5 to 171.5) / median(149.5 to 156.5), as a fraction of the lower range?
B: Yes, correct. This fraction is 0.979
